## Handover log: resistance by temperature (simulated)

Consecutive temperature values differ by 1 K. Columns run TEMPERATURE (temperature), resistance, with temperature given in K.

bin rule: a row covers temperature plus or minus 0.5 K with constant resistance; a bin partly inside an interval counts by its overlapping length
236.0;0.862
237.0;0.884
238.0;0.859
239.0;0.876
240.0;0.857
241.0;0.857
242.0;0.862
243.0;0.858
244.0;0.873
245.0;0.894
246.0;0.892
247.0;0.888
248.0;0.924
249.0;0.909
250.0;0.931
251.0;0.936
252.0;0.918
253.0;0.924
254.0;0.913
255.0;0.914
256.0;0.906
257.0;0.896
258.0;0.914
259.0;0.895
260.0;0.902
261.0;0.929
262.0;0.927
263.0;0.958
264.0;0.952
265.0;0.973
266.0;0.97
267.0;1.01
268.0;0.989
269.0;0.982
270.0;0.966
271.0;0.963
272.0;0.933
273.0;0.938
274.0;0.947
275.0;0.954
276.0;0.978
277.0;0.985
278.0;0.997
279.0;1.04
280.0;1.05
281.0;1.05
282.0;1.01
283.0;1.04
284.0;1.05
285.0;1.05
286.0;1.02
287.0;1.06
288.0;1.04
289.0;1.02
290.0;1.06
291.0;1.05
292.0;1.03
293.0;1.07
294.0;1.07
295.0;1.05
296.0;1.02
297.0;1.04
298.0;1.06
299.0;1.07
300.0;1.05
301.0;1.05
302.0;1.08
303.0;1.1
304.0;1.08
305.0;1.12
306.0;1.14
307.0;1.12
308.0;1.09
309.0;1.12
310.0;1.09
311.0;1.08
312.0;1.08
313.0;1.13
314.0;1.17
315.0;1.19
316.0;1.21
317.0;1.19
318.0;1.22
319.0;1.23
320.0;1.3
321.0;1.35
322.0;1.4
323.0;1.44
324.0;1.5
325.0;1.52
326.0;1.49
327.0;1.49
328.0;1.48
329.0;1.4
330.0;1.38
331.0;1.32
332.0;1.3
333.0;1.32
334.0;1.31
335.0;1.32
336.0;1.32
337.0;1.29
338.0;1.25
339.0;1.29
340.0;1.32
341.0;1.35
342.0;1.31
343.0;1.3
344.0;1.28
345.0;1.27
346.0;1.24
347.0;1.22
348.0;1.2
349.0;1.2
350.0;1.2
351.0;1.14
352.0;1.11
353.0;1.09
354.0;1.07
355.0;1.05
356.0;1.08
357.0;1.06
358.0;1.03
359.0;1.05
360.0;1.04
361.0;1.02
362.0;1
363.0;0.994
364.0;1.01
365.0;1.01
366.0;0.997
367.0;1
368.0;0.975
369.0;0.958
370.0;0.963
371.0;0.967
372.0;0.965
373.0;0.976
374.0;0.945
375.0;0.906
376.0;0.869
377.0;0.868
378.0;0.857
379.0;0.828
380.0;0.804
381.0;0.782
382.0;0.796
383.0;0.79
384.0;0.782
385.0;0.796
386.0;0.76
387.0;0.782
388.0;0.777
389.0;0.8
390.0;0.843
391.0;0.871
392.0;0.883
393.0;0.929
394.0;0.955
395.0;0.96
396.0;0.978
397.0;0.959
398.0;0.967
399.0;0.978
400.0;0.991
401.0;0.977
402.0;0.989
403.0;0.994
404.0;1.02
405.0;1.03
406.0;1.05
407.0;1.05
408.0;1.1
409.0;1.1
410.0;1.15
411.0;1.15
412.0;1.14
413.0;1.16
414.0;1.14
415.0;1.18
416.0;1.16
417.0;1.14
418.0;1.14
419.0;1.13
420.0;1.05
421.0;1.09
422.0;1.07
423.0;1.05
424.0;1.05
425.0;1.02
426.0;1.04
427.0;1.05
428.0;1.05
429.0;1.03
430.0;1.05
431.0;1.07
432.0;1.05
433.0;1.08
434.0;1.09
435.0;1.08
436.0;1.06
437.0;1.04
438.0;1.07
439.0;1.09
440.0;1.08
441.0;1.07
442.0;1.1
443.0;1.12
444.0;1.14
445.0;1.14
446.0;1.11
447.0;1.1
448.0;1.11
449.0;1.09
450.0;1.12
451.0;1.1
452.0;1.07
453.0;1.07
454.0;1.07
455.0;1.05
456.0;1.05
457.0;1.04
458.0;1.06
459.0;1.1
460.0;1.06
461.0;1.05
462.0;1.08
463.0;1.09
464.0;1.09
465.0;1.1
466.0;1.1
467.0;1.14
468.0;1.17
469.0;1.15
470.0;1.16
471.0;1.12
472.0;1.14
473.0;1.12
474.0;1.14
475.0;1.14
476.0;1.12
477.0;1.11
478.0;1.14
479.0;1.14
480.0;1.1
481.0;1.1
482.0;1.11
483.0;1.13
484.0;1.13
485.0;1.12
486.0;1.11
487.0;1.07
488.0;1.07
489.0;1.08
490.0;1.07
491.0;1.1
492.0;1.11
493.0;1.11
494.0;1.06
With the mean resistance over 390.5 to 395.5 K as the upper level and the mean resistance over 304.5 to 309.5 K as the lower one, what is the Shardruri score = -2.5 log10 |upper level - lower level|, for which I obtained 1.8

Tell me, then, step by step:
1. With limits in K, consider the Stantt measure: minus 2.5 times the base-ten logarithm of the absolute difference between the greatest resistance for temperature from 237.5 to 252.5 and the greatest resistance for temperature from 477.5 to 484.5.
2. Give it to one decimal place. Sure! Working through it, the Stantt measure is 1.7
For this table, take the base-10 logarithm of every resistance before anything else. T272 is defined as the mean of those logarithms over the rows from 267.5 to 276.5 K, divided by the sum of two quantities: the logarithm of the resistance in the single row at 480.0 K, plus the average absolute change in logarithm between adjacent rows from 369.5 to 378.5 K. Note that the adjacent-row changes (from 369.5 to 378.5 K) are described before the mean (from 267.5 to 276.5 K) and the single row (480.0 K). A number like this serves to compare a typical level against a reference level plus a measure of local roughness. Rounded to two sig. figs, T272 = -0.35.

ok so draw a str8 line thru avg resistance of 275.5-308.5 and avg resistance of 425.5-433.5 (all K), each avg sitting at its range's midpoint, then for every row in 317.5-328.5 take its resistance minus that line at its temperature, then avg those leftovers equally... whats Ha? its 0.35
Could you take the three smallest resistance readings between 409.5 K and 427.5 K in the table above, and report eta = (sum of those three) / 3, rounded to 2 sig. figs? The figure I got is 1.0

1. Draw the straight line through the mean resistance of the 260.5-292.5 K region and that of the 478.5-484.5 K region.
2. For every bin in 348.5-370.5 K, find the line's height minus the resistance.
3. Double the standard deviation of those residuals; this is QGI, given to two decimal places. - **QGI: 0.14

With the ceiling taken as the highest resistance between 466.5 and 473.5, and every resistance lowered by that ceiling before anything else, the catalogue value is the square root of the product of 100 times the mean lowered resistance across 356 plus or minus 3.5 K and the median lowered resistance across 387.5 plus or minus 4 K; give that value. 2.03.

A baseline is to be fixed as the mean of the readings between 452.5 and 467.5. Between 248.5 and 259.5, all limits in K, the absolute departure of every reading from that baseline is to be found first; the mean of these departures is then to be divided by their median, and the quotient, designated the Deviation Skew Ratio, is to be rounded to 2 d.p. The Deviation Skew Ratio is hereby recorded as 1.00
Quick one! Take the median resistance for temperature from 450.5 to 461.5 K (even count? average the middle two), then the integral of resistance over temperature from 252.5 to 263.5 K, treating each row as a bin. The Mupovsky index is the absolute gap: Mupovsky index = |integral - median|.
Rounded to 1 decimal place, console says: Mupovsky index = 9.0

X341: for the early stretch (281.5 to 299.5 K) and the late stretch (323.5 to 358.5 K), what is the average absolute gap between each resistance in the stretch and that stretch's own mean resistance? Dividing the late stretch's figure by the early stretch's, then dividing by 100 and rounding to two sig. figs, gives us 0.068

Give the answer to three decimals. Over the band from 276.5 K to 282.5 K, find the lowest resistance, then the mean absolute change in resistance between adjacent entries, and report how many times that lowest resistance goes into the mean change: 0.021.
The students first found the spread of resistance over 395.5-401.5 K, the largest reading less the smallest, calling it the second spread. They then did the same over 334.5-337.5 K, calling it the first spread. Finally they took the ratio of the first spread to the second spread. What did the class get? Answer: 0.94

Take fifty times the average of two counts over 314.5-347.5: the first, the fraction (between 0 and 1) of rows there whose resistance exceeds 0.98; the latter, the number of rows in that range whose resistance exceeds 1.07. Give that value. 850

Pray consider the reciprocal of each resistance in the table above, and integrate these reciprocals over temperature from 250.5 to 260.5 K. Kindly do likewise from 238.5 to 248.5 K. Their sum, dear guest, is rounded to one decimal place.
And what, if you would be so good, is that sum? 22.4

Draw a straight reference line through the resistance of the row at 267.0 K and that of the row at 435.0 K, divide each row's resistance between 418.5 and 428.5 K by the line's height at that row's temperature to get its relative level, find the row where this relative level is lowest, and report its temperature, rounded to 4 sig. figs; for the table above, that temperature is 425.0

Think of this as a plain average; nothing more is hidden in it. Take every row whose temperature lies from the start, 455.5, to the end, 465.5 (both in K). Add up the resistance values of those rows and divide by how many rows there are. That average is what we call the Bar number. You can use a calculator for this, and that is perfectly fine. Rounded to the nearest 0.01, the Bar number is 1.07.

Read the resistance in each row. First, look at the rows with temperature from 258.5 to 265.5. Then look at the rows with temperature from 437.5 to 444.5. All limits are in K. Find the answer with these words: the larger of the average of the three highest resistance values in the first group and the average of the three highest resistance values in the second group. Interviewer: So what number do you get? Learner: 1.12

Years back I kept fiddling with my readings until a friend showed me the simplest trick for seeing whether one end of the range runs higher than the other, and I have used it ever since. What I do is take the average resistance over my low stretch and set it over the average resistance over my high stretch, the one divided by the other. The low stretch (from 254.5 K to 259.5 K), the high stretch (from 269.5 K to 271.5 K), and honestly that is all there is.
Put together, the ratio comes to 0.94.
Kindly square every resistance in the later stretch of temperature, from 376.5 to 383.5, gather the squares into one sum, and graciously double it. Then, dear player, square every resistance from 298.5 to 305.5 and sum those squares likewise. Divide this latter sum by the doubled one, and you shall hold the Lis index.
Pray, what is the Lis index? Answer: 0.87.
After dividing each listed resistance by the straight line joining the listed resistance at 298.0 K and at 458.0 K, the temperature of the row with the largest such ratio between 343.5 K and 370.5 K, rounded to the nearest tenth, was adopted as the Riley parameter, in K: 344.0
